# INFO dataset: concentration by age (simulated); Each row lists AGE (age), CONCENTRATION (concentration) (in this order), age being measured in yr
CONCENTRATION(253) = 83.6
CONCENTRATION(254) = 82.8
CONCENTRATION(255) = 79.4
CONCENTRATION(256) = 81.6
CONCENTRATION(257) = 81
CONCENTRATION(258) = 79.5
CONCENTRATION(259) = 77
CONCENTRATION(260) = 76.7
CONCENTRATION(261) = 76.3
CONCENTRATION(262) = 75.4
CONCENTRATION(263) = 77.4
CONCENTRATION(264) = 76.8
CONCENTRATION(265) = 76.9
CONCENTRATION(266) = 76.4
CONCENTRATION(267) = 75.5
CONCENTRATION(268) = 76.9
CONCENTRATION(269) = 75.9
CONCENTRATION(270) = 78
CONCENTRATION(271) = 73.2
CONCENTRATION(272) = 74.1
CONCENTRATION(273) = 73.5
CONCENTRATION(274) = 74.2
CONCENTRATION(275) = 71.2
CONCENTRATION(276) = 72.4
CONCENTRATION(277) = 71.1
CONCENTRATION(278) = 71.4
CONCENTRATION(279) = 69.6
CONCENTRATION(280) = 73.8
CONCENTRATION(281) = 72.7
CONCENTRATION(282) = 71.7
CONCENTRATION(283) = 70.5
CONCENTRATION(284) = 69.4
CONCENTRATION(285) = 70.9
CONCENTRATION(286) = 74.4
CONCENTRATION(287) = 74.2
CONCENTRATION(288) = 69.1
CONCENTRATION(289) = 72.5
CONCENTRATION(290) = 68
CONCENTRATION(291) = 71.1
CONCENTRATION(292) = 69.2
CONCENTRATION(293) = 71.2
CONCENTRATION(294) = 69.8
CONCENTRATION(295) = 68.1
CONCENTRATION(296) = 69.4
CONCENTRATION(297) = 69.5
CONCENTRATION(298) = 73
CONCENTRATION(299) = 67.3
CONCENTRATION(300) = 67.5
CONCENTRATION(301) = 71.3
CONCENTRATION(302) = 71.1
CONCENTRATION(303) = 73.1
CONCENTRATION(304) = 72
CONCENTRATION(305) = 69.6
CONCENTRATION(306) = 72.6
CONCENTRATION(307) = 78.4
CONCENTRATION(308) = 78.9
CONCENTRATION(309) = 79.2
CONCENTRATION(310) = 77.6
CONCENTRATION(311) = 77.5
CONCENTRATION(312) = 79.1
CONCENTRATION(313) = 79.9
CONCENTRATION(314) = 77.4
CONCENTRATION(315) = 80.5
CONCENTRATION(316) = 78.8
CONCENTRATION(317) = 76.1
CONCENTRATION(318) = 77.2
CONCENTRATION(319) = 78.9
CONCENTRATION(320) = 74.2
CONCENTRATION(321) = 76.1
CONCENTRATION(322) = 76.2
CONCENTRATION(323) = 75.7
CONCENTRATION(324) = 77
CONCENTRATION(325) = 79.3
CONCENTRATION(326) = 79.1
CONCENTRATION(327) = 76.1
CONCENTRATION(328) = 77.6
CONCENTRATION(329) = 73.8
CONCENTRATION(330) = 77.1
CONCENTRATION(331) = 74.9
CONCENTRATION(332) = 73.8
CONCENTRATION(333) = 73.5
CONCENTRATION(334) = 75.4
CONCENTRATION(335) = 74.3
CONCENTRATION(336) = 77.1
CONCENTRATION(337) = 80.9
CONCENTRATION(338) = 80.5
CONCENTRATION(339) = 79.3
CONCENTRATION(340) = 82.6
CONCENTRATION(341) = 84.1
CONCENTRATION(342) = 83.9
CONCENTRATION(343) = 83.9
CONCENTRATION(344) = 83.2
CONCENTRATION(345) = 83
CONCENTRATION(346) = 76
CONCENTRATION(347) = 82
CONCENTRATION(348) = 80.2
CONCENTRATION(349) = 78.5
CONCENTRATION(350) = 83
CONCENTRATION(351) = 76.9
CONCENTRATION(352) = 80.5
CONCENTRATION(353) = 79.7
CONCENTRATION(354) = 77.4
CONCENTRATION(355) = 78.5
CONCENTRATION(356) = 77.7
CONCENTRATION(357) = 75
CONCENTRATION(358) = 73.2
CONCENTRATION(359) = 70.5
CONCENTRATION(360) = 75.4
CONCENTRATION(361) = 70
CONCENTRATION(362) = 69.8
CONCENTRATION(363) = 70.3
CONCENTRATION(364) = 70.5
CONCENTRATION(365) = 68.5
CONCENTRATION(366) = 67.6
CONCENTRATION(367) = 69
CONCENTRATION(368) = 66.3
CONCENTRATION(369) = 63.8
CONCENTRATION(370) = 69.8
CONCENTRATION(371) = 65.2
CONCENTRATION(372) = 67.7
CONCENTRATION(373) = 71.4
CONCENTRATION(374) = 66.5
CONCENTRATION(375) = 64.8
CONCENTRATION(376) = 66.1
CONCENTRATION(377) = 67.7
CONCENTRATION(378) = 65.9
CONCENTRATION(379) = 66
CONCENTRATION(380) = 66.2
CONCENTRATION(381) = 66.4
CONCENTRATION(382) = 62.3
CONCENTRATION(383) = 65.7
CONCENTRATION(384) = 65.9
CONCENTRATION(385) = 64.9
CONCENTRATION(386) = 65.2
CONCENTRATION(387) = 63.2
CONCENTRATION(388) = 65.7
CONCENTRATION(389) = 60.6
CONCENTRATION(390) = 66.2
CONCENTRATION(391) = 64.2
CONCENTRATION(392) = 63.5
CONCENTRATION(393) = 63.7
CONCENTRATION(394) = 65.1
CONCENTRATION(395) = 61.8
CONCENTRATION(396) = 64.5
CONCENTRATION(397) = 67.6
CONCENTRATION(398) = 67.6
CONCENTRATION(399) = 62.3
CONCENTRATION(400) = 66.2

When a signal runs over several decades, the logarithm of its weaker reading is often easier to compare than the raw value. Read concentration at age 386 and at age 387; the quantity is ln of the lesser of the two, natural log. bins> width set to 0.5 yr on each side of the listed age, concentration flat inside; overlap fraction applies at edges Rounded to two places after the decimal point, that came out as 4.15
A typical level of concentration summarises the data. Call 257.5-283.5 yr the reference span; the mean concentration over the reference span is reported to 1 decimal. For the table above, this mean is 74.5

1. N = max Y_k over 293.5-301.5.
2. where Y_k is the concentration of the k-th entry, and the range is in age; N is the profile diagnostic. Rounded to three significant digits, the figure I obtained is 73.0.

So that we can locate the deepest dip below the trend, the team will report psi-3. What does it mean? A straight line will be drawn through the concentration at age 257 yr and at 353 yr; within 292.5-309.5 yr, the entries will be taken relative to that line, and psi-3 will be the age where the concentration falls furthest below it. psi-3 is 299 yr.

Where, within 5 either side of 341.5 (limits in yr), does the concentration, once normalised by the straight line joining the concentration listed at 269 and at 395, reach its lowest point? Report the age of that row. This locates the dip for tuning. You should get 346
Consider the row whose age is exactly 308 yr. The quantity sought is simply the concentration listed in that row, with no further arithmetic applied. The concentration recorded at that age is 78.9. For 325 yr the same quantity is 79.3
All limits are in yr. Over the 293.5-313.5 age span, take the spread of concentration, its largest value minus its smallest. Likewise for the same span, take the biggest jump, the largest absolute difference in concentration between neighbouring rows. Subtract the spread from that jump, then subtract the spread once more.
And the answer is -19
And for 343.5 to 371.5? -32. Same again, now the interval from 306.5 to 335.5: -9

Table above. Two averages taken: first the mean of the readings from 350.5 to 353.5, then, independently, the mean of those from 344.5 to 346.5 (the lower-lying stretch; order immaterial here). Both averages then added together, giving 159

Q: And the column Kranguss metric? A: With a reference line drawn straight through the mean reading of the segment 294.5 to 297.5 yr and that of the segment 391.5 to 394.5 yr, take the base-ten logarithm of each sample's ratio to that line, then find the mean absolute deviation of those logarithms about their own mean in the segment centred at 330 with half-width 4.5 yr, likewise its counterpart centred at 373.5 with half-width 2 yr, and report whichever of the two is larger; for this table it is 0.0121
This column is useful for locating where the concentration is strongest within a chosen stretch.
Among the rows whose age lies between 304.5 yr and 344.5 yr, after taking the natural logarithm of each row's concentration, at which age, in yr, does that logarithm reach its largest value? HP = 341 yr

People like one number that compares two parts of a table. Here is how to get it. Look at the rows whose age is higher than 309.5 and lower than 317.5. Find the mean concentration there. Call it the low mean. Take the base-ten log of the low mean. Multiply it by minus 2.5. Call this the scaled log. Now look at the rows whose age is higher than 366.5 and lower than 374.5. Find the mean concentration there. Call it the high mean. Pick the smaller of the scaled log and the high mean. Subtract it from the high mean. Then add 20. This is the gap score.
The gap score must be 92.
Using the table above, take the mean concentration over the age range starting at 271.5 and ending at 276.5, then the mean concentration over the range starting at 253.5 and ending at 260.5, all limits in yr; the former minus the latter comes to -7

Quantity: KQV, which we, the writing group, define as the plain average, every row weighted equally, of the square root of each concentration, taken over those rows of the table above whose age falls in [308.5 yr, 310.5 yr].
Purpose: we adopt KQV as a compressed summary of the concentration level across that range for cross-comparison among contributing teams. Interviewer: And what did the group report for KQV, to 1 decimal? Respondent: 8.9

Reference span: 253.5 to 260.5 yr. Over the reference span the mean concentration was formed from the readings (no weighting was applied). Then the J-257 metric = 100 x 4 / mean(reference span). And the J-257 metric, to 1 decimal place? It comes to 5.0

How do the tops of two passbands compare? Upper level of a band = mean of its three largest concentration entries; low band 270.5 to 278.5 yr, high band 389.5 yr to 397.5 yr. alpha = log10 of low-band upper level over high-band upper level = 0.047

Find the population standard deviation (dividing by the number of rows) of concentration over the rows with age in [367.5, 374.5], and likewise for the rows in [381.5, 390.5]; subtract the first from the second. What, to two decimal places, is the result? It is -0.61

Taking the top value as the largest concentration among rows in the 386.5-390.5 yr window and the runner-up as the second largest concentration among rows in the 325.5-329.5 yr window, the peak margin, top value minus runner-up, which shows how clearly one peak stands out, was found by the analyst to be -11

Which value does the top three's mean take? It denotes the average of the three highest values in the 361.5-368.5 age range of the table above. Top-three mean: 70.2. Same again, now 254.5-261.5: 80.7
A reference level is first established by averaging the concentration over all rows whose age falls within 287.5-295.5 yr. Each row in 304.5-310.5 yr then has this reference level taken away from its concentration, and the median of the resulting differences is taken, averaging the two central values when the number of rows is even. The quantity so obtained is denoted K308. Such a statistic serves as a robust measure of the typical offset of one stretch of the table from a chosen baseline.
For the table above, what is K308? 8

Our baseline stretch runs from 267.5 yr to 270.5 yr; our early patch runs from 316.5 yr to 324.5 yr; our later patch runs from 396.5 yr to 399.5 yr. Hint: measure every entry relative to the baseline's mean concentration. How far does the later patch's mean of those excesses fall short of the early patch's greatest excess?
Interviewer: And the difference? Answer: 13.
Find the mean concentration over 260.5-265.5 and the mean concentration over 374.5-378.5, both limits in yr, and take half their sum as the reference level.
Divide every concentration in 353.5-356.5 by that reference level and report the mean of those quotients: 1.09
